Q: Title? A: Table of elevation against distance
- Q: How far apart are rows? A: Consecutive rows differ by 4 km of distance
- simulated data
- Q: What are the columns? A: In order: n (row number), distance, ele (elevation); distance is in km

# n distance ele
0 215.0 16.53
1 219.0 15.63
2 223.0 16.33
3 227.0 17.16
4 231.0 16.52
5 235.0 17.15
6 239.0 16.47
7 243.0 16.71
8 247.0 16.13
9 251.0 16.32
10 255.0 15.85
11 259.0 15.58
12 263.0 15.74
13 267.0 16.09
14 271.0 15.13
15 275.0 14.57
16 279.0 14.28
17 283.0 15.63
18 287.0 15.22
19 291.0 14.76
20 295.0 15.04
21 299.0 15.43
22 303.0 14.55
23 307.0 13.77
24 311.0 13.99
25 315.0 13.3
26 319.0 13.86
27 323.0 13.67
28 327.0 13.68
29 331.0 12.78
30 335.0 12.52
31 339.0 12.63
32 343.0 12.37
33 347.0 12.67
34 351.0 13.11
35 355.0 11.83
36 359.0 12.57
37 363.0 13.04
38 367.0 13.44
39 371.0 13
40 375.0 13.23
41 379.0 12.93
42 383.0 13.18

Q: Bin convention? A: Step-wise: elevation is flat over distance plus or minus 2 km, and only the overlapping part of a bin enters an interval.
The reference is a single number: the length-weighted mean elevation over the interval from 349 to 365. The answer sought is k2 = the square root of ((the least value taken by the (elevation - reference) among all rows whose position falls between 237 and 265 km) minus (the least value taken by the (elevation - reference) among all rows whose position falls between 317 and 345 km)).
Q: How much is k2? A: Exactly 1.8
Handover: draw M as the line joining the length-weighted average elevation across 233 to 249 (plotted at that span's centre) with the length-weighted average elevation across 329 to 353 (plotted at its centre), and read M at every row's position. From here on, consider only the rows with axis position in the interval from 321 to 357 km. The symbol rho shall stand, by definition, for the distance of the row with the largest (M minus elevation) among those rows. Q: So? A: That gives 335.0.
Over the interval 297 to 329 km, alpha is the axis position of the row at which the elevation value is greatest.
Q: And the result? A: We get 299.0 km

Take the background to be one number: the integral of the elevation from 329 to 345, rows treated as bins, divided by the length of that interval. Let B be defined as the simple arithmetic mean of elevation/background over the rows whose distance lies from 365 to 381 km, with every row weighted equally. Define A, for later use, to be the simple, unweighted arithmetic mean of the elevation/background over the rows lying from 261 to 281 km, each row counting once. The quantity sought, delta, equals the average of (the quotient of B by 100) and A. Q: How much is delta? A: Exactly 0.608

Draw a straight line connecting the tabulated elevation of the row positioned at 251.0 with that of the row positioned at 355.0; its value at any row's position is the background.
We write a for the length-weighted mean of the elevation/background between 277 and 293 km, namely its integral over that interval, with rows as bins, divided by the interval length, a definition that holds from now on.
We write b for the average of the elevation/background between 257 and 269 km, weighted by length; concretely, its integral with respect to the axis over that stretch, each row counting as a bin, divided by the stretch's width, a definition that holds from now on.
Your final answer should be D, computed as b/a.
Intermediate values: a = 1.01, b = 1.00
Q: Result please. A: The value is 0.99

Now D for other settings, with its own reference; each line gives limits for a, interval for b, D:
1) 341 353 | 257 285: 0.95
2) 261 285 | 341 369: 1.09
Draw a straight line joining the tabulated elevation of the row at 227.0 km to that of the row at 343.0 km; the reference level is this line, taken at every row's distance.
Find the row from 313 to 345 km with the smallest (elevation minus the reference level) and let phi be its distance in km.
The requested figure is 315.0 km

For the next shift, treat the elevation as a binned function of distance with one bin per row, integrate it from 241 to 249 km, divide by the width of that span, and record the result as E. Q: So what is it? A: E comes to 16.4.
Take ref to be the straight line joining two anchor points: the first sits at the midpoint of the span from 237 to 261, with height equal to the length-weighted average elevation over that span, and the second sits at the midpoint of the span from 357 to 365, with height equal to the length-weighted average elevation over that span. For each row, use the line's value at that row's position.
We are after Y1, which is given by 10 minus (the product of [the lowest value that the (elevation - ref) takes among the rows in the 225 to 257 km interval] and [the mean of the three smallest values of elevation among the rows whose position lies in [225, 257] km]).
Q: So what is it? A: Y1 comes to 13.2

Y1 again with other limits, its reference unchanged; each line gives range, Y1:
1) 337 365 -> 24.2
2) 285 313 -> 19.3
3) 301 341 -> 23.5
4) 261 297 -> 24.4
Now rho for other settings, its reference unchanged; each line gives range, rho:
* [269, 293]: 279.0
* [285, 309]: 307.0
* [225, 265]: 231.0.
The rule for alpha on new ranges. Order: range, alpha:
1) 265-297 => 267.0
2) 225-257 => 227.0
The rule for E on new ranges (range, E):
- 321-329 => 13.7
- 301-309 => 14.2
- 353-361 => 12.2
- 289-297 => 14.9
